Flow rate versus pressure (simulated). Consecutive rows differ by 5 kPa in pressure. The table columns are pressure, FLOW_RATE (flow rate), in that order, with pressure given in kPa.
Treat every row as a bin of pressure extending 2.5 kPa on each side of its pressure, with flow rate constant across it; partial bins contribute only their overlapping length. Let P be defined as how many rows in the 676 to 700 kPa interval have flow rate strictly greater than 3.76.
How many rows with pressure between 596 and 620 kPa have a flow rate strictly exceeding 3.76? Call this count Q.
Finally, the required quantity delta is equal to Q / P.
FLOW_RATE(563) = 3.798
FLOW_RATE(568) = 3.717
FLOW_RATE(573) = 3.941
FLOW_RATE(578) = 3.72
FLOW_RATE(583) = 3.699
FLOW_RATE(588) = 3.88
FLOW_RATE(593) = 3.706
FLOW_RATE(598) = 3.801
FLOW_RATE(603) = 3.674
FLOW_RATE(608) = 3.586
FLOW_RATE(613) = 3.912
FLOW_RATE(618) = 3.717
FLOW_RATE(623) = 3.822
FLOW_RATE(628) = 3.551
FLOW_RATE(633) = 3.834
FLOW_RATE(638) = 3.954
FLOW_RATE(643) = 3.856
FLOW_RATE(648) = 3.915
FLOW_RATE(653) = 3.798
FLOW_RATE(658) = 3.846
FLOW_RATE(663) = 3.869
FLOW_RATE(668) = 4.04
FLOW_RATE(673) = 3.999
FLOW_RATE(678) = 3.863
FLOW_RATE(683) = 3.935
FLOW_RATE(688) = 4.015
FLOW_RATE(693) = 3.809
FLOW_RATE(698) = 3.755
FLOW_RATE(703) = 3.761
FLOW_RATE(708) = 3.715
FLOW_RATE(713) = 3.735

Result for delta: 0.50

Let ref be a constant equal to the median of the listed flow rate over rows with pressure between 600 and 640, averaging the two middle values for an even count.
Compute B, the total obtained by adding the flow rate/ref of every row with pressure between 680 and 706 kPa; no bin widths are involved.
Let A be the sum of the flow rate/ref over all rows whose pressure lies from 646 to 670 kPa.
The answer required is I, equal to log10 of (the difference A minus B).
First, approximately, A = 5.16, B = 5.11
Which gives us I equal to -1.3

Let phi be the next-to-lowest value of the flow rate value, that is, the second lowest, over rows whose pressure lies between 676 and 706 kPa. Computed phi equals 3.761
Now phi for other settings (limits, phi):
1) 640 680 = 3.846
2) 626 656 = 3.798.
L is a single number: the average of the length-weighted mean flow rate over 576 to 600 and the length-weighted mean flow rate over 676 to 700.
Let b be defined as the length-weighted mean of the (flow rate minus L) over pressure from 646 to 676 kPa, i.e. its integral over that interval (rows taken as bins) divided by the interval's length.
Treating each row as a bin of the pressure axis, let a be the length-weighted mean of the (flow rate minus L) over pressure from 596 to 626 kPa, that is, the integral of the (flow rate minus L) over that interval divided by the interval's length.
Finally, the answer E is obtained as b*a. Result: -0.007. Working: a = -0.07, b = 0.09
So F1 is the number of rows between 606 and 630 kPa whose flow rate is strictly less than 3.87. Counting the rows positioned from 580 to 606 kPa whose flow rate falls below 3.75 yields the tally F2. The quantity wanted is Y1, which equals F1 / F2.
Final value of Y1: 1.3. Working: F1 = 4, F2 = 3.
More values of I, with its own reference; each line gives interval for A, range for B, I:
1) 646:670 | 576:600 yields -0.8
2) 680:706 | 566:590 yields -1.1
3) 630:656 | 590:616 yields -0.7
